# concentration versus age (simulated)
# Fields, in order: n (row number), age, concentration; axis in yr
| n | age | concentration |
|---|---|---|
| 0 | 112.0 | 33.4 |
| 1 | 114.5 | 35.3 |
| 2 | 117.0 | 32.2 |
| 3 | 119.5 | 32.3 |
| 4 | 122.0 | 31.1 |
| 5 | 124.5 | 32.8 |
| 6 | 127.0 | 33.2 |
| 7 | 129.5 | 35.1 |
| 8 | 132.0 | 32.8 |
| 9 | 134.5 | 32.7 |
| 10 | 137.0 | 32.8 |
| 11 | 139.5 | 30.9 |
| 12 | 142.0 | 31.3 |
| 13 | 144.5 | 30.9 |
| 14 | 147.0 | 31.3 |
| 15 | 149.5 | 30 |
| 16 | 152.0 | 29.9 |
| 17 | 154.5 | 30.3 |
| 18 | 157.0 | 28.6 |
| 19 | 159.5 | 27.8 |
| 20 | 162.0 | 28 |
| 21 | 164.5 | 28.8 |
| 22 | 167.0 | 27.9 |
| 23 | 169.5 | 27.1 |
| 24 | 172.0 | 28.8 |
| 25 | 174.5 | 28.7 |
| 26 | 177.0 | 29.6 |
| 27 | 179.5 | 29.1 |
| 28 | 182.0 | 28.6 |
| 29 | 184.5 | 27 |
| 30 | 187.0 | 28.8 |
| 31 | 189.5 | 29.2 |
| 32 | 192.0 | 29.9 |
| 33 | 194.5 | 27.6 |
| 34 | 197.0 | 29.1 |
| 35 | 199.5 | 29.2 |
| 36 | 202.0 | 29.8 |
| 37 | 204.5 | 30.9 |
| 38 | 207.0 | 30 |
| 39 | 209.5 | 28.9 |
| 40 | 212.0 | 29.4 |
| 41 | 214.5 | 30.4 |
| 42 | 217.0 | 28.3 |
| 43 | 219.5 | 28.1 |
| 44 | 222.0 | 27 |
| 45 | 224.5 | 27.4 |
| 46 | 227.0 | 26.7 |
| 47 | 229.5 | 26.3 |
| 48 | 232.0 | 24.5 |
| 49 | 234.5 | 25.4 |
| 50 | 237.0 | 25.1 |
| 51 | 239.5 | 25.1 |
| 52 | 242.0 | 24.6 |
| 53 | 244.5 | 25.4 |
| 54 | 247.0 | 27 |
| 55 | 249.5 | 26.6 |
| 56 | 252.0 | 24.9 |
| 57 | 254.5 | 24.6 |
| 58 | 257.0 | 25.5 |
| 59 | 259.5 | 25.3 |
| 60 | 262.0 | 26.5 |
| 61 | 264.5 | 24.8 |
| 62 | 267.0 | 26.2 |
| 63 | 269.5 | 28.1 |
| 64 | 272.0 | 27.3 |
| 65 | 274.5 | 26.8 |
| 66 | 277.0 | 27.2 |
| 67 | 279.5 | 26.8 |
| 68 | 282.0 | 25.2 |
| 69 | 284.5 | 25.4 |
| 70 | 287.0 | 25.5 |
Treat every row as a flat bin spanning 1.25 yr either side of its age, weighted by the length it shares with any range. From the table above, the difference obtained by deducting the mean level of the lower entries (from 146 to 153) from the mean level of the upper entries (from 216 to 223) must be -2.6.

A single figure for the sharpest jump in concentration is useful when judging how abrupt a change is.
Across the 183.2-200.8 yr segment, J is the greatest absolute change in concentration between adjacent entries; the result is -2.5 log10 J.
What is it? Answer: -0.9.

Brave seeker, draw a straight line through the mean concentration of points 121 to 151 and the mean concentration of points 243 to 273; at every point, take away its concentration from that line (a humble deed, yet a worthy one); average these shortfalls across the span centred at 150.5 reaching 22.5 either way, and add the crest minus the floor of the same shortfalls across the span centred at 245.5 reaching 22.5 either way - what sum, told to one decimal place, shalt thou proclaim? 4.5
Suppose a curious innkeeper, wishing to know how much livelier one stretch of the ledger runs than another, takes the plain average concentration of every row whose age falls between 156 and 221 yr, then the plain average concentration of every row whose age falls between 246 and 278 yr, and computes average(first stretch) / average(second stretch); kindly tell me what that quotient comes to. 1.10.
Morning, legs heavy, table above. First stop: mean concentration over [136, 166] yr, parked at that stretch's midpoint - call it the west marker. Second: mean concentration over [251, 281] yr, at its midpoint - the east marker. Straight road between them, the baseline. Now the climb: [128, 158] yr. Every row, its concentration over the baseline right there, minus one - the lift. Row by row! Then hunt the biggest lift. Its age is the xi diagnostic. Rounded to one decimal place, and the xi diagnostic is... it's 129.5 yr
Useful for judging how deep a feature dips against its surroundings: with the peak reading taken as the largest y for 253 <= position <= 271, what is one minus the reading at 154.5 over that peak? -0.08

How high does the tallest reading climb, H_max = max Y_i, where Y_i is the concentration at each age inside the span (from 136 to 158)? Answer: 32.8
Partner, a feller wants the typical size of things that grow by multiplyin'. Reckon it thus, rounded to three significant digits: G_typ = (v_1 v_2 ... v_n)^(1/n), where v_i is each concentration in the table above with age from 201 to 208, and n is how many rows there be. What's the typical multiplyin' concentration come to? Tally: 30.2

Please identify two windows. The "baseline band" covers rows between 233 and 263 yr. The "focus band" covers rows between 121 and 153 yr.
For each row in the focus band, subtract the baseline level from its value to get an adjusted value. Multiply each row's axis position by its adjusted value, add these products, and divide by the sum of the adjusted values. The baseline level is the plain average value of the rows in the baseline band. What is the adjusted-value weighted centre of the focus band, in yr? 135.6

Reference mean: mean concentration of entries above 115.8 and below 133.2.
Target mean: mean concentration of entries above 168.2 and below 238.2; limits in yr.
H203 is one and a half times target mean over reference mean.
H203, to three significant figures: 1.29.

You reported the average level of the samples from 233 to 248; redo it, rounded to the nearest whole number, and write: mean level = 25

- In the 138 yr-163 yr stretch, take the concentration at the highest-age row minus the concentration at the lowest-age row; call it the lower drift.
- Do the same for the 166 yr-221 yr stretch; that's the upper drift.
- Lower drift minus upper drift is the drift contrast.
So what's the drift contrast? -3.1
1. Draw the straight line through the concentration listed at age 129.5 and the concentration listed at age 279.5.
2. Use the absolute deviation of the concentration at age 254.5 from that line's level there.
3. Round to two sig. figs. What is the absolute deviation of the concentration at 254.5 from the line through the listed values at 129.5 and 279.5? 3.6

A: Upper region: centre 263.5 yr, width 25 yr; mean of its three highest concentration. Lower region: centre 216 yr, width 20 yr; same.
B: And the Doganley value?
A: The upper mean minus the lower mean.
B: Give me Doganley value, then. -3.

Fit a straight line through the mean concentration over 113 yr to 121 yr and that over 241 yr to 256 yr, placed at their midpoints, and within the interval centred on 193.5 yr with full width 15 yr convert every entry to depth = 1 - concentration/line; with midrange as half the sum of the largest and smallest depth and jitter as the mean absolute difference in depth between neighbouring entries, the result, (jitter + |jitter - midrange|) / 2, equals 0.04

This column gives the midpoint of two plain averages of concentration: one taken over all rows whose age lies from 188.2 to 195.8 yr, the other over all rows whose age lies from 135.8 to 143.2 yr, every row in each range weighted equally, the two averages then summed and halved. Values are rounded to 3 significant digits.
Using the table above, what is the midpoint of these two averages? 30.3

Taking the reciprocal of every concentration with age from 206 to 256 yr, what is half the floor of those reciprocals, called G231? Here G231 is 0.0164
